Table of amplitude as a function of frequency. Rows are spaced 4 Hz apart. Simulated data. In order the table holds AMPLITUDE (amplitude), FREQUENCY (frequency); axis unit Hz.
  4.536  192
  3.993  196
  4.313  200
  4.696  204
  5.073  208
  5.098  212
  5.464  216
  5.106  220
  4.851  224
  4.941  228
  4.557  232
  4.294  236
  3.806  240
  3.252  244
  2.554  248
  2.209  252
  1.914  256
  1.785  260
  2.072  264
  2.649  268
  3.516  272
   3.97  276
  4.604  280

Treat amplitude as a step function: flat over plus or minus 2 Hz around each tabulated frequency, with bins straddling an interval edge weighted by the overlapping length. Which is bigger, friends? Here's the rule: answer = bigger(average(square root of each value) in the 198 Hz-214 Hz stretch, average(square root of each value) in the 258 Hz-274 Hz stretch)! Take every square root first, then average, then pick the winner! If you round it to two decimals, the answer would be 2.19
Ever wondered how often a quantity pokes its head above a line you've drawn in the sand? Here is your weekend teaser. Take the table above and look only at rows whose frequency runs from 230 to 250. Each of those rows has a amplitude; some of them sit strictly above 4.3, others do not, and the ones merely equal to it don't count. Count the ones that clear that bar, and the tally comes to 1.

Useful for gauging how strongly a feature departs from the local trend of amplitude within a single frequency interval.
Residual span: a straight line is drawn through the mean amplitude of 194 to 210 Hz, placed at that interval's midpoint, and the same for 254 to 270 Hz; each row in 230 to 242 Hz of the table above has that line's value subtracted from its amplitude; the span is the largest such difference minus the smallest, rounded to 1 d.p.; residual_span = 0.4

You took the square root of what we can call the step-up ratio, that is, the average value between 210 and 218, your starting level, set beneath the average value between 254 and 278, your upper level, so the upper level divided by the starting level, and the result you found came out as 0.71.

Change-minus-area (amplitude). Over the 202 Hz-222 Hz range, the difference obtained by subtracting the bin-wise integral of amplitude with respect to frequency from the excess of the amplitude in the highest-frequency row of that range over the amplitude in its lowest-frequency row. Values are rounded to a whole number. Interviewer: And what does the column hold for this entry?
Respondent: -101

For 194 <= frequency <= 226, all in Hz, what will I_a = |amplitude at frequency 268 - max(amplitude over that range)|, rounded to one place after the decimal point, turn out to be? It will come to 2.8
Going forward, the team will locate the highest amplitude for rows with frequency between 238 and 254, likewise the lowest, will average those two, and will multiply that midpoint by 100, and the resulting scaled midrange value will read 301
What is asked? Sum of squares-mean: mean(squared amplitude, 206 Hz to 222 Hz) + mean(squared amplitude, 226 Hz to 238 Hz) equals 48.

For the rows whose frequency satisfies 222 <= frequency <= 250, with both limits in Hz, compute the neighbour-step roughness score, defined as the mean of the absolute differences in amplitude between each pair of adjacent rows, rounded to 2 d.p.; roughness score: 0.41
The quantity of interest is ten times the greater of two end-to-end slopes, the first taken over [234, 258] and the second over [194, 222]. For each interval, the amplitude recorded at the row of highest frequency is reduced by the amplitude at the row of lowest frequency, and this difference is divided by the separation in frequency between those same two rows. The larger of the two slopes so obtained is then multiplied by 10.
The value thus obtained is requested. 0.5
